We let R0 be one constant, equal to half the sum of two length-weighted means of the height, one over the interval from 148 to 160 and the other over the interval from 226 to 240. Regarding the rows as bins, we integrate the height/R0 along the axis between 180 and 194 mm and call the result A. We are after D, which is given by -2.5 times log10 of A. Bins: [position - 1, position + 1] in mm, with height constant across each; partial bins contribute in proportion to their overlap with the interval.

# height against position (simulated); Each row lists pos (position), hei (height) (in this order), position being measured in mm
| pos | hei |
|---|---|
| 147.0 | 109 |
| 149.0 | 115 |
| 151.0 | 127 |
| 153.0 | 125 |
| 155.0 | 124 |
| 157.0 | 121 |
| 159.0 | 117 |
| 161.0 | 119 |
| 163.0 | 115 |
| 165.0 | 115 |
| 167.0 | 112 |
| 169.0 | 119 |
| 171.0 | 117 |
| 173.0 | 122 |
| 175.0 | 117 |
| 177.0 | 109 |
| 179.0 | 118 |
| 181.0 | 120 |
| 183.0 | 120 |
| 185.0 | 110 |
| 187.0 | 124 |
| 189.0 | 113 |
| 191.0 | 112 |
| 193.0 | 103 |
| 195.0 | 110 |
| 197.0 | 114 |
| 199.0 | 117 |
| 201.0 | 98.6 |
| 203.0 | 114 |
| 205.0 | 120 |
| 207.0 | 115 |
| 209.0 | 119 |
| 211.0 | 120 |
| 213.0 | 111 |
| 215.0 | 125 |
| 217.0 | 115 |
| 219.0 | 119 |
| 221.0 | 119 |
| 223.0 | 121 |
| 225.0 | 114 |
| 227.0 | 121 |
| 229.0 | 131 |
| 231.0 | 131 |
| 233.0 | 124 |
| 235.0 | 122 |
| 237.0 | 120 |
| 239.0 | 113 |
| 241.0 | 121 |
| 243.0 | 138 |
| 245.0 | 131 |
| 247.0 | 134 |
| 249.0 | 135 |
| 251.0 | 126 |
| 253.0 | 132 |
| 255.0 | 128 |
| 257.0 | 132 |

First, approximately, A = 13.1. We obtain -2.8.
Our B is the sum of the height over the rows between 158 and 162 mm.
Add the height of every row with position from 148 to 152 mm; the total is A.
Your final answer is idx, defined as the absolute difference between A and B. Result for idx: 6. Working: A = 242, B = 236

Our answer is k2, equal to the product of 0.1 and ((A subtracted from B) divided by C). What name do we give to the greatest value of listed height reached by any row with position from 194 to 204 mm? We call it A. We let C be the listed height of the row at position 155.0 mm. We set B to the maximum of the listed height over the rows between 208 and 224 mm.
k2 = 0.006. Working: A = 117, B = 125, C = 124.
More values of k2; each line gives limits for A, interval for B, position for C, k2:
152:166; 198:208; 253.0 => -0.004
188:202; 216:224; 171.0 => 0.003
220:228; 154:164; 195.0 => 0.003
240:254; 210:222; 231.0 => -0.010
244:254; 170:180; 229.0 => -0.010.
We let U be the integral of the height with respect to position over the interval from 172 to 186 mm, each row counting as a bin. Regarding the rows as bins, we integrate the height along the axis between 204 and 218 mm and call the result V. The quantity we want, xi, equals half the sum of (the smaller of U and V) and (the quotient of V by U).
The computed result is 817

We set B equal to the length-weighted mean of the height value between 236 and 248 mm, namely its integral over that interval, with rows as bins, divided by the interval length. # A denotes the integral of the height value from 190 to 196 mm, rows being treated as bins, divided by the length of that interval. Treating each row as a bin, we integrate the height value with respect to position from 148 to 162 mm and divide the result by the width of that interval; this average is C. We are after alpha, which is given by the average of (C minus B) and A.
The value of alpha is 52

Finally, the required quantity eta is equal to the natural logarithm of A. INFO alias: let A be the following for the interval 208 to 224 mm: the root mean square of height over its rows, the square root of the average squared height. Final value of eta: 4.776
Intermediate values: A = 119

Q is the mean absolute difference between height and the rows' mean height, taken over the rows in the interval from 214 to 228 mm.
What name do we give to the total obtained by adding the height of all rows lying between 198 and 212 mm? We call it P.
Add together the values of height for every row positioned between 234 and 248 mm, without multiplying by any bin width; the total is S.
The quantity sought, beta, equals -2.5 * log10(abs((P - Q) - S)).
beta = -4.73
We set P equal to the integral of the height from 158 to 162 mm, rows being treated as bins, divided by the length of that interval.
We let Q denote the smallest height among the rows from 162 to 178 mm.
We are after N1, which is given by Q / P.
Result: 0.92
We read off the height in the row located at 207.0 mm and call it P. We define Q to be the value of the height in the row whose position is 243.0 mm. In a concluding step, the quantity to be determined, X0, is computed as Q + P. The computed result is 253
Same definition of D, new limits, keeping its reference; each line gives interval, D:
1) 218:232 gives -2.9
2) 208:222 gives -2.8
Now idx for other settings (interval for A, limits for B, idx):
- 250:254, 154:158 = 13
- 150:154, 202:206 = 18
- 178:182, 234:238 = 4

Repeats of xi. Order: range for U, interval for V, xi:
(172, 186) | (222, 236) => 817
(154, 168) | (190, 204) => 769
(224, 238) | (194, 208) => 789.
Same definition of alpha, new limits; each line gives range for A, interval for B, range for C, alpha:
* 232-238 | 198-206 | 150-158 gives 67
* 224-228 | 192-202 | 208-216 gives 64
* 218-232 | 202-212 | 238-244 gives 64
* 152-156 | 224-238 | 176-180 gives 57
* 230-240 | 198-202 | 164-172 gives 65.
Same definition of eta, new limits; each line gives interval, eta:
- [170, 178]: 4.757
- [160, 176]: 4.762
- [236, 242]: 4.771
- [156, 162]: 4.779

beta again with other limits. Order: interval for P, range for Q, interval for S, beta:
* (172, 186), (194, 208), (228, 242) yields -4.26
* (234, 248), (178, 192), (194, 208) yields -4.84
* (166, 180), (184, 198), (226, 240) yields -4.29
